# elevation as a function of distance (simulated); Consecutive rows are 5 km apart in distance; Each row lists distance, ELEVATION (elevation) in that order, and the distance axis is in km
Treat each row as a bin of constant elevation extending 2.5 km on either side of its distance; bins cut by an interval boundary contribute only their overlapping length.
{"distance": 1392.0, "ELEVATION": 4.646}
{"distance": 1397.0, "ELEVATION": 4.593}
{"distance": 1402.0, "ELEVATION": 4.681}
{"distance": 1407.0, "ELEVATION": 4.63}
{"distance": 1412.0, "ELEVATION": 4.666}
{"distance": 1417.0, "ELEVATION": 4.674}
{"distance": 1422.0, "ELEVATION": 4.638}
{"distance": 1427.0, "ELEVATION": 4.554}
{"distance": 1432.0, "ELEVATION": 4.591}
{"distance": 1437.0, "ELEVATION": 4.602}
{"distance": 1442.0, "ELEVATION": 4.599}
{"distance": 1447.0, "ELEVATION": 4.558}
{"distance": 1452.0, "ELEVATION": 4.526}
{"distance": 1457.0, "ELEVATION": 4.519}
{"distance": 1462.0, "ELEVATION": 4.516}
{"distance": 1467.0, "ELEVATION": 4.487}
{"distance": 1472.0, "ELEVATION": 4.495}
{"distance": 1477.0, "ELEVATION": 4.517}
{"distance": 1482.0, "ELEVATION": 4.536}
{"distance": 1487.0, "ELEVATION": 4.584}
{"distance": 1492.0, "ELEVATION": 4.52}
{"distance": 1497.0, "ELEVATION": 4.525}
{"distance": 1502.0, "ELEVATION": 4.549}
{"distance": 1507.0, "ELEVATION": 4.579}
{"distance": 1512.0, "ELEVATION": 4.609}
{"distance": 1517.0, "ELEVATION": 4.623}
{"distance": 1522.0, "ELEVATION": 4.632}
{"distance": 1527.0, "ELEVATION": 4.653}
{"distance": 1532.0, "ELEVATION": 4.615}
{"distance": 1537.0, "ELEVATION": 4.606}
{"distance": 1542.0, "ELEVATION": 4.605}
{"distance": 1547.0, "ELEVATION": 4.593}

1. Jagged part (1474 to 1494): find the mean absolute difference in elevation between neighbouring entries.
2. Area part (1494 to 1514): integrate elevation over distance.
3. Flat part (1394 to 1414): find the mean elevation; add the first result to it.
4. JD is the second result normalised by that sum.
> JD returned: 19.5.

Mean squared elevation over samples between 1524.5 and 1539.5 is 21.4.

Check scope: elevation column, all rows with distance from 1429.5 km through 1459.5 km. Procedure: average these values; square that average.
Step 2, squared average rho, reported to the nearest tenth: 20.8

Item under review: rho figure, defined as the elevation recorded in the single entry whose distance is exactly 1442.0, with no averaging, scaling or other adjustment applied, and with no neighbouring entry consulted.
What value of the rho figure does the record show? 4.599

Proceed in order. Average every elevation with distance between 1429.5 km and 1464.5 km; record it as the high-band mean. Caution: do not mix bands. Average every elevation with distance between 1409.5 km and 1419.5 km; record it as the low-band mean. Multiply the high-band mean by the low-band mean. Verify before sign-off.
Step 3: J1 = 21.3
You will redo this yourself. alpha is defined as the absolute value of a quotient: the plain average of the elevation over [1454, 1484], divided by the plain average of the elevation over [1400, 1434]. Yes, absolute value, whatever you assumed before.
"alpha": 0.974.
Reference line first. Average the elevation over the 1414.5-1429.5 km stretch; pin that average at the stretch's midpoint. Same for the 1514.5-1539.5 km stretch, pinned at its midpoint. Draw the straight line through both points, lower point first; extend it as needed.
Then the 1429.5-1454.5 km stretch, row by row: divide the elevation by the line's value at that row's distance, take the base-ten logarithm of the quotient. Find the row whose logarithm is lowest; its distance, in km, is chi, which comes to 1452.0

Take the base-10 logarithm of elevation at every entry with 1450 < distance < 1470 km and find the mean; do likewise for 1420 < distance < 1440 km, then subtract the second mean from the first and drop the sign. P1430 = 0.0080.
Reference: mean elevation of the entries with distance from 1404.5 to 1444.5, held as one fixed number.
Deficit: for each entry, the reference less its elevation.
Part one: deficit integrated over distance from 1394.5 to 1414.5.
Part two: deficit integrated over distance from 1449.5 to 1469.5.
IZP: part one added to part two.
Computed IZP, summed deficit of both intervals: 1.7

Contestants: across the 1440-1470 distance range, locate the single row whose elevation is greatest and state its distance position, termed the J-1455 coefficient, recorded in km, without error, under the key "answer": 1442.0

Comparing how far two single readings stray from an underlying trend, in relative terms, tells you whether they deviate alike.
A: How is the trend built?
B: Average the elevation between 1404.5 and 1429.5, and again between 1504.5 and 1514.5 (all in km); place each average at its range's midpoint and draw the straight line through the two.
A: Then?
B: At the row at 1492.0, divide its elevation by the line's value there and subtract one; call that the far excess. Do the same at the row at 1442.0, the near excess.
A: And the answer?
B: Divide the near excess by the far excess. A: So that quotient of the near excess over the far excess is 0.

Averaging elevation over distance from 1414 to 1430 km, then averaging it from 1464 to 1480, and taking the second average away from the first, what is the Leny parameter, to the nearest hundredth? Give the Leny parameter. 0.12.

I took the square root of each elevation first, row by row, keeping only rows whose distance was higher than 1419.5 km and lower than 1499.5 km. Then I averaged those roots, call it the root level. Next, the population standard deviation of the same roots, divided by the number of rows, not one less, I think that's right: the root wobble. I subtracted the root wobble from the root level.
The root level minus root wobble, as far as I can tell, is 2.12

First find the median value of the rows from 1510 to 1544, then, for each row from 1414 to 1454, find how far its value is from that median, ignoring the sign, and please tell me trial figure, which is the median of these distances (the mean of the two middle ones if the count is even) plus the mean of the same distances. 0.08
